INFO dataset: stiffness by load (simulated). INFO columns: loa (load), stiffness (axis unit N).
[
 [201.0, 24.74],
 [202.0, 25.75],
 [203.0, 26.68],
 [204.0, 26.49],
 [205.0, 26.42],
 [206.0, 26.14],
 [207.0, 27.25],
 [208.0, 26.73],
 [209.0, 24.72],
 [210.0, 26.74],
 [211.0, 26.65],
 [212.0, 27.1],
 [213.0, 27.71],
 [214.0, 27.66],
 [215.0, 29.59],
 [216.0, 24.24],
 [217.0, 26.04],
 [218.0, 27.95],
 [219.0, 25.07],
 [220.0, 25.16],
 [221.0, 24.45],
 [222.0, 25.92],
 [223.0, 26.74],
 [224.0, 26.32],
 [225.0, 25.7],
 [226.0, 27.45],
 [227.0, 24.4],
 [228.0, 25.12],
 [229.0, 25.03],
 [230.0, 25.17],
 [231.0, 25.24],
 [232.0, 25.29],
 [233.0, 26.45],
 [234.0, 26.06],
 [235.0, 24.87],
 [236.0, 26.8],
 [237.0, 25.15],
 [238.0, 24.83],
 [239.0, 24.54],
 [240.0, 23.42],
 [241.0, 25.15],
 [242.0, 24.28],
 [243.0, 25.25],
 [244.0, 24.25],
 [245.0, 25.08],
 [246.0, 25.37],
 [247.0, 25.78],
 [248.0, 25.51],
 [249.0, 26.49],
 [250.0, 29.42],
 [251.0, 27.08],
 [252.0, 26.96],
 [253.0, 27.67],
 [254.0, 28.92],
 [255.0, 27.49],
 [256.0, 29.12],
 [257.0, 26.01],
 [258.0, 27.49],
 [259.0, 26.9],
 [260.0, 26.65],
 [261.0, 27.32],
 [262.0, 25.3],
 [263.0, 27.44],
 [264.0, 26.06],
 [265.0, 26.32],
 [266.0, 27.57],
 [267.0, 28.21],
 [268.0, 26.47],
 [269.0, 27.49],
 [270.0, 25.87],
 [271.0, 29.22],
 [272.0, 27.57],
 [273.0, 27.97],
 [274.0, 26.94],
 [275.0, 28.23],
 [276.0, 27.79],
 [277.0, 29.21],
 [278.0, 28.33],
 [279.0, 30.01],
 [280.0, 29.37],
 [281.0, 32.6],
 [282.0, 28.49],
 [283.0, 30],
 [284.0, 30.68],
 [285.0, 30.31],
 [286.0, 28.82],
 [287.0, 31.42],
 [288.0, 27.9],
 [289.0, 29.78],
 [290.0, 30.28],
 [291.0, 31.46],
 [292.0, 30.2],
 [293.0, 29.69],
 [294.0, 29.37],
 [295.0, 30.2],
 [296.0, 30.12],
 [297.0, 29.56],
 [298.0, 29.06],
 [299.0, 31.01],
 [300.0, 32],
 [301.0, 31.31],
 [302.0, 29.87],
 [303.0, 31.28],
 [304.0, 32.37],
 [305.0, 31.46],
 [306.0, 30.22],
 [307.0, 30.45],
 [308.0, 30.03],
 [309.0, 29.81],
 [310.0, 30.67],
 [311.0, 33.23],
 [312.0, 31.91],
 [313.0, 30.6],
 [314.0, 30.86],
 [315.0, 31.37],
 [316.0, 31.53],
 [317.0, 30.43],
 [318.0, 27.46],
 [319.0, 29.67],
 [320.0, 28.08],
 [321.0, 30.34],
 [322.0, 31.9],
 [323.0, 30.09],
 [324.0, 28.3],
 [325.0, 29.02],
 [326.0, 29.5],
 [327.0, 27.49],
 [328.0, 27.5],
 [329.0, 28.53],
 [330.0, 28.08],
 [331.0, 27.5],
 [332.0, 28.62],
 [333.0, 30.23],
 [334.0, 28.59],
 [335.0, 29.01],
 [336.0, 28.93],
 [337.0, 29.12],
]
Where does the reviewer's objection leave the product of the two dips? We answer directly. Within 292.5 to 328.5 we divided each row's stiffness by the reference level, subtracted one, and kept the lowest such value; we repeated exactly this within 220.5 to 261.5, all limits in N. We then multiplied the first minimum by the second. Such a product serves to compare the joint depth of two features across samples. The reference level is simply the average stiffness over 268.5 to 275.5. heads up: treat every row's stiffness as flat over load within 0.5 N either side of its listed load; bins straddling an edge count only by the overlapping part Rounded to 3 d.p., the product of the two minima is 0.001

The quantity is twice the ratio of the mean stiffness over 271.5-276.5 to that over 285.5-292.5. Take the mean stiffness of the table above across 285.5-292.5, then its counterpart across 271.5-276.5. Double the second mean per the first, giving 1.85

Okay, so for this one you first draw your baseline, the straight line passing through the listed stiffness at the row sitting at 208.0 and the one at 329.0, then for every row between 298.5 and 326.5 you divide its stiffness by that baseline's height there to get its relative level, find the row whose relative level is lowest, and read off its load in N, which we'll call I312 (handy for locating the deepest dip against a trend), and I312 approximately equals 318.0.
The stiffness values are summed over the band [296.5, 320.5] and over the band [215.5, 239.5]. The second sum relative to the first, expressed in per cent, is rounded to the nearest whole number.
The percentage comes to 84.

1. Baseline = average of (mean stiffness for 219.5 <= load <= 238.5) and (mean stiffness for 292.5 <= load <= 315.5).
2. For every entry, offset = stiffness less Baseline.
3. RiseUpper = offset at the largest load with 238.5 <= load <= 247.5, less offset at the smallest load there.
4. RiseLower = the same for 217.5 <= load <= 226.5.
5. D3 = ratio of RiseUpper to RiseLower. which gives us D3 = -2.5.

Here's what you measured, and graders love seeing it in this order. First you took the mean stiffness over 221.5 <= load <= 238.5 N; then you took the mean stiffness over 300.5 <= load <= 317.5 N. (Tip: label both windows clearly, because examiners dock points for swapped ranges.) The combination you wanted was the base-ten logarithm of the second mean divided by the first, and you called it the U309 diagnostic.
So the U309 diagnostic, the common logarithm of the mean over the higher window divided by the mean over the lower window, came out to 0.082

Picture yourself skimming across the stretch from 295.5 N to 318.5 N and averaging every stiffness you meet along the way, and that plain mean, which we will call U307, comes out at 31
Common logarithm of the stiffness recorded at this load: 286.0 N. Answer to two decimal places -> 1.46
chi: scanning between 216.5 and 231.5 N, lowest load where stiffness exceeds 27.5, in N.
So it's 218.0 N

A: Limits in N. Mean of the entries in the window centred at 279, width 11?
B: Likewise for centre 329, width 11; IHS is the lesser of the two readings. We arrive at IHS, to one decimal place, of 28.5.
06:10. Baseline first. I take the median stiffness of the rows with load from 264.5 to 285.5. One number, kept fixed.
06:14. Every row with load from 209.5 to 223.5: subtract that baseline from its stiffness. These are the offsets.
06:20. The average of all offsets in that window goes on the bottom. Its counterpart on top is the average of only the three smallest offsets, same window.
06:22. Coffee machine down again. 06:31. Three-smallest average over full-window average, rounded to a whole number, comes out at 2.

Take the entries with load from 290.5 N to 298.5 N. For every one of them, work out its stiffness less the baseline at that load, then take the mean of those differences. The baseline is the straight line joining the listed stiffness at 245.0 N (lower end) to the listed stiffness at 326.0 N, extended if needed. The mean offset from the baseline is 2.2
